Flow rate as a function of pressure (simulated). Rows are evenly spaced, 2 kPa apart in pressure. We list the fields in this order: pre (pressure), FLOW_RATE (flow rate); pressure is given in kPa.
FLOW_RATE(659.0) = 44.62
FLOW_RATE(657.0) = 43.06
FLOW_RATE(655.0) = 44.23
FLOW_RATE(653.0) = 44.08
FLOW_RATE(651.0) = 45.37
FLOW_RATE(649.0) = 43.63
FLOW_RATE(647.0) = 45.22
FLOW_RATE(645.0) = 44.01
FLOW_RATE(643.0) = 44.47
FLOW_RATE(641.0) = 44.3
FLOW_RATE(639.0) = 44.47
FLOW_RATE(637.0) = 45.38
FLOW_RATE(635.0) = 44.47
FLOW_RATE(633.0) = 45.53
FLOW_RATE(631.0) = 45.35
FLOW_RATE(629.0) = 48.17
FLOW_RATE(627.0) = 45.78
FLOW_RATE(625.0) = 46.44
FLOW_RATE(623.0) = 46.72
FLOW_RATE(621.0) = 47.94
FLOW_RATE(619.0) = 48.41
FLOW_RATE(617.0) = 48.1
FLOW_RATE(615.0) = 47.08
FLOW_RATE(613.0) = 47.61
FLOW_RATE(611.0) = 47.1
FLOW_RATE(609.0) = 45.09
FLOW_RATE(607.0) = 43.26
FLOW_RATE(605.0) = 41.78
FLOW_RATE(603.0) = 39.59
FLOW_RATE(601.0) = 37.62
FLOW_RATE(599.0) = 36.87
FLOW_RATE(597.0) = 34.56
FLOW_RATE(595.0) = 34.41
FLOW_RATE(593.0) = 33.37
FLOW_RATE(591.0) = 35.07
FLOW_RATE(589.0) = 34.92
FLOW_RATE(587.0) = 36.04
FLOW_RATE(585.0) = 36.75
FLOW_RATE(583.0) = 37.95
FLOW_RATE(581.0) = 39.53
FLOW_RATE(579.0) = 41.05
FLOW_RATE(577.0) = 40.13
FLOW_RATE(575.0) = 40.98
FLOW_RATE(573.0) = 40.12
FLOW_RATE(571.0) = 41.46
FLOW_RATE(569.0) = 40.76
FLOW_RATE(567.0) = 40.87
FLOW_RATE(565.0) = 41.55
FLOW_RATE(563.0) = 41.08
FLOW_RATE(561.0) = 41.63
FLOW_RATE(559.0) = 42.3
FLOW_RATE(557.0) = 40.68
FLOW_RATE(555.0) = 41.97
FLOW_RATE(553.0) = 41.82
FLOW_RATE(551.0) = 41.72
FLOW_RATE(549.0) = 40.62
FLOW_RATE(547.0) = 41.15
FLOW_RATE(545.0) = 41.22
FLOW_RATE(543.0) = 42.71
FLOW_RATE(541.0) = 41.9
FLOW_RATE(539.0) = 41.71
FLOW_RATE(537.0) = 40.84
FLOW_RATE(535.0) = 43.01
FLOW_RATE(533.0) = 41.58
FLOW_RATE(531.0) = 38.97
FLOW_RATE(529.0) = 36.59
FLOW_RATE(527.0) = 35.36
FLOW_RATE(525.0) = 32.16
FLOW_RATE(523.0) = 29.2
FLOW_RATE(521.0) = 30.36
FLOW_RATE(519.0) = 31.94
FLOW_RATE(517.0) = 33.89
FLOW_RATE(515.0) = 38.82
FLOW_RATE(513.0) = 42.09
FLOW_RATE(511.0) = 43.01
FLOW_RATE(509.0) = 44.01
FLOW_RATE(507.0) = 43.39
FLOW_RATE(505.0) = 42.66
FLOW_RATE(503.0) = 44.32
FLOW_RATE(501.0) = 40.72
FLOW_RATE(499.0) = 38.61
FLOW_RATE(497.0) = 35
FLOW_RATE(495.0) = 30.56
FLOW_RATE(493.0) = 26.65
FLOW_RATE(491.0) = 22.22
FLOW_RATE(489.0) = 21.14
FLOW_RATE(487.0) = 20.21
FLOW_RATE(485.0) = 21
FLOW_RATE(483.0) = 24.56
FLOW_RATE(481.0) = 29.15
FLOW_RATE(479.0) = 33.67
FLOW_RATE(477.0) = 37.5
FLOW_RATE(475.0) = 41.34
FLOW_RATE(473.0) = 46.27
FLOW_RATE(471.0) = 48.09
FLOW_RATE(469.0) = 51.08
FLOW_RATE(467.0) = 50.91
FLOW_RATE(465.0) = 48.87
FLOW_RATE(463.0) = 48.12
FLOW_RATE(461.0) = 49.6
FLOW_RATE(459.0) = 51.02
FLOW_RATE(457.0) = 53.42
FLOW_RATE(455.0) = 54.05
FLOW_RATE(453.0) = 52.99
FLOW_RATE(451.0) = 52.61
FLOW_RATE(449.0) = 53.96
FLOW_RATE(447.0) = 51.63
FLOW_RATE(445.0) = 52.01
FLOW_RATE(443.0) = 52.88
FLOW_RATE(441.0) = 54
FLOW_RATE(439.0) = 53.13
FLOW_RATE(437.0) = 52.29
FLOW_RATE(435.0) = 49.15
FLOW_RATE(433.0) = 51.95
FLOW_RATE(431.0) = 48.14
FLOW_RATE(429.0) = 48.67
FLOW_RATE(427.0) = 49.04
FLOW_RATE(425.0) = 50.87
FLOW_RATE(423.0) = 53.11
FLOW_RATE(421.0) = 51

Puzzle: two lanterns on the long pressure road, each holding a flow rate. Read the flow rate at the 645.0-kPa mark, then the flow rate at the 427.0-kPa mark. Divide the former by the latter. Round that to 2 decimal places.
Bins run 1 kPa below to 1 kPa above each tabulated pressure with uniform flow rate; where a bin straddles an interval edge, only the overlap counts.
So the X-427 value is 0.90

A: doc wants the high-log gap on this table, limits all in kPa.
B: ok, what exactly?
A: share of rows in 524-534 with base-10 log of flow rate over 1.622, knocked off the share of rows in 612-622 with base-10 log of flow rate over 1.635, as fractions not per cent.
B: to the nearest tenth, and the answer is 1.0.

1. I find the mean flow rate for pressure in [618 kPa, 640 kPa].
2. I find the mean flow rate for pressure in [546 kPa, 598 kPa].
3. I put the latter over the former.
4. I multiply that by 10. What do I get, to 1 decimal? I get 8.5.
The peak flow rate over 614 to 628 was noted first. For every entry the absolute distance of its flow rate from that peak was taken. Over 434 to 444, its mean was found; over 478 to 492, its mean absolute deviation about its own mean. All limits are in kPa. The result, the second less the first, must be 0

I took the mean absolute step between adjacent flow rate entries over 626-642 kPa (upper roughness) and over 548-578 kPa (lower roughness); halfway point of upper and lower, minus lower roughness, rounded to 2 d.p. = 0.23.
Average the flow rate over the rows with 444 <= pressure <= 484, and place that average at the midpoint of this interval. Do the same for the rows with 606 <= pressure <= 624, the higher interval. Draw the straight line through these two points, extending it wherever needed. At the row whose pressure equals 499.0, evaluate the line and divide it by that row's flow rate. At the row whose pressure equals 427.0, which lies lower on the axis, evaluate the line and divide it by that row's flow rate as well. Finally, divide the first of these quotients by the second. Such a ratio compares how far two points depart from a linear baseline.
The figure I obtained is 1.3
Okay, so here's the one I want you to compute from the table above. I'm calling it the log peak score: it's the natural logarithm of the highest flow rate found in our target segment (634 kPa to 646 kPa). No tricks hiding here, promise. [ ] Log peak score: 3.82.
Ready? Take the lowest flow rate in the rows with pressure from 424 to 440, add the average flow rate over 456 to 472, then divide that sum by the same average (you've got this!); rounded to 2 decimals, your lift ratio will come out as 1.96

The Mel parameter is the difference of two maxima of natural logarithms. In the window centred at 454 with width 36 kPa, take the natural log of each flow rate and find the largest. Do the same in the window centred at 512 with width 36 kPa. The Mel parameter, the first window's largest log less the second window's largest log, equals 0.20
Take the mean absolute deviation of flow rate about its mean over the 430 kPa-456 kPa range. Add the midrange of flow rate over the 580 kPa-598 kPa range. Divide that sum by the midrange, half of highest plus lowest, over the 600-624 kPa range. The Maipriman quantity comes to 0.88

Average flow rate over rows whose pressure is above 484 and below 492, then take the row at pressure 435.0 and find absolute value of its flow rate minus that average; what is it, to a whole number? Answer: 28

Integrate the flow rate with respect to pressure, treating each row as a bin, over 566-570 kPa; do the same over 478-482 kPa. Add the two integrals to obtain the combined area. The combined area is 289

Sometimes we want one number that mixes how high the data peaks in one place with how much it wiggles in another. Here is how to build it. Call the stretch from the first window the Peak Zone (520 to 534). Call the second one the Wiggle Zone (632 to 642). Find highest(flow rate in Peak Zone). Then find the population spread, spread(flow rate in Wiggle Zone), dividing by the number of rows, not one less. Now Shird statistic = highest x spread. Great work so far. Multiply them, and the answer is 21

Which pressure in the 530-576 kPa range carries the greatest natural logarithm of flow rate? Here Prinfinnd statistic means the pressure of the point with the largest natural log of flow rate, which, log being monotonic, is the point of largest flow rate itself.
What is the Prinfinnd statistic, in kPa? 535.0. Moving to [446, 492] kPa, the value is 455.0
